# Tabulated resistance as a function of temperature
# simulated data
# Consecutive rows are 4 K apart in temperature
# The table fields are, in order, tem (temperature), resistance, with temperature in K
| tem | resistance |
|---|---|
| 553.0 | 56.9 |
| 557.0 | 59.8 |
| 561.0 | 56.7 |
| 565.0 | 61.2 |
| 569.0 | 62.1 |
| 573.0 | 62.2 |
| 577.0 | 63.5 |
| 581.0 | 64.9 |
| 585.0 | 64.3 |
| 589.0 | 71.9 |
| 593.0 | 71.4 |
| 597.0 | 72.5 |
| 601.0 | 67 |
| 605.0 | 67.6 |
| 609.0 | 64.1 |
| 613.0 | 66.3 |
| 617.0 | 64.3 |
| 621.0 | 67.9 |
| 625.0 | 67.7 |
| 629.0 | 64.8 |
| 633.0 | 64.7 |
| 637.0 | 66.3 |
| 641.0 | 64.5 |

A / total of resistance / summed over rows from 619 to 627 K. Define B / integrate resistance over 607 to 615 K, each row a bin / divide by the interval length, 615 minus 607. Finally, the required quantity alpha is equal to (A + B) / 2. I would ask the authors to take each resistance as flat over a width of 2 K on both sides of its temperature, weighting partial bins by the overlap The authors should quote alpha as 100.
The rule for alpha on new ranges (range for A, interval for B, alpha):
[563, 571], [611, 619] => 94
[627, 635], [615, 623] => 98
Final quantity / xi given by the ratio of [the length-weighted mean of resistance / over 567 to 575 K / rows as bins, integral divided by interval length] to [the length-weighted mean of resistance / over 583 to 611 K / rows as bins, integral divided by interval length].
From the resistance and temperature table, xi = 0.91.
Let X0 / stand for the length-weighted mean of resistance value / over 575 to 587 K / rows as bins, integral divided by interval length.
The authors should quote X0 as 64.2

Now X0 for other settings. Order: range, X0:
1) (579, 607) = 68.5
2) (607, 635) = 65.7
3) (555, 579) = 60.9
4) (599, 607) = 67.3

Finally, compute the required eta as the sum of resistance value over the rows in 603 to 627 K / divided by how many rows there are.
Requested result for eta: 66.3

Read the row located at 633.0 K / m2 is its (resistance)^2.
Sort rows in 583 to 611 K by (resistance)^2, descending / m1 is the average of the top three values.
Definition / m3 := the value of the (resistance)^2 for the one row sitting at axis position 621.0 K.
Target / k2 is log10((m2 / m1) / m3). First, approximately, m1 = 5175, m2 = 4186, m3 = 4610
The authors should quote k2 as -3.756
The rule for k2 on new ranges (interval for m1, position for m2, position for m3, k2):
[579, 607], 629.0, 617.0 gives -3.707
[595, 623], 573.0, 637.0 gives -3.738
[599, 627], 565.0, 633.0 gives -3.710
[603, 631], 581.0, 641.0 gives -3.656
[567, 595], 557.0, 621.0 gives -3.794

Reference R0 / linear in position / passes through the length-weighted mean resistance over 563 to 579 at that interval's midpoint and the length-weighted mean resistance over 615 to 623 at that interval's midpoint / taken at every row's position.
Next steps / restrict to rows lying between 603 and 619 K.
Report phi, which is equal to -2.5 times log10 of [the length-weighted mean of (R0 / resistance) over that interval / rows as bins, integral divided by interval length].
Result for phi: 0.00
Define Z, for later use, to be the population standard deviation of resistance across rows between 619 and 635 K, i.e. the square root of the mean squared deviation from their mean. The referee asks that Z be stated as 1.5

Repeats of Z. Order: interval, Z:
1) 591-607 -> 2.4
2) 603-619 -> 1.5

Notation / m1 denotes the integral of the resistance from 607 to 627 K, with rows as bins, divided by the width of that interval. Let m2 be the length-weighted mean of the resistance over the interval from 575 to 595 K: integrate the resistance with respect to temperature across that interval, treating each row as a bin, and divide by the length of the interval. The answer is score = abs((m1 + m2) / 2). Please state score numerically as 66.6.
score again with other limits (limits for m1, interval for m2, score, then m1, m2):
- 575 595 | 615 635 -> 66.5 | 67.2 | 65.9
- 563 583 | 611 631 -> 64.5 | 62.8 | 66.2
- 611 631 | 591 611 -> 67.4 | 66.2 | 68.5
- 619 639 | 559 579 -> 63.7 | 66.3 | 61.1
